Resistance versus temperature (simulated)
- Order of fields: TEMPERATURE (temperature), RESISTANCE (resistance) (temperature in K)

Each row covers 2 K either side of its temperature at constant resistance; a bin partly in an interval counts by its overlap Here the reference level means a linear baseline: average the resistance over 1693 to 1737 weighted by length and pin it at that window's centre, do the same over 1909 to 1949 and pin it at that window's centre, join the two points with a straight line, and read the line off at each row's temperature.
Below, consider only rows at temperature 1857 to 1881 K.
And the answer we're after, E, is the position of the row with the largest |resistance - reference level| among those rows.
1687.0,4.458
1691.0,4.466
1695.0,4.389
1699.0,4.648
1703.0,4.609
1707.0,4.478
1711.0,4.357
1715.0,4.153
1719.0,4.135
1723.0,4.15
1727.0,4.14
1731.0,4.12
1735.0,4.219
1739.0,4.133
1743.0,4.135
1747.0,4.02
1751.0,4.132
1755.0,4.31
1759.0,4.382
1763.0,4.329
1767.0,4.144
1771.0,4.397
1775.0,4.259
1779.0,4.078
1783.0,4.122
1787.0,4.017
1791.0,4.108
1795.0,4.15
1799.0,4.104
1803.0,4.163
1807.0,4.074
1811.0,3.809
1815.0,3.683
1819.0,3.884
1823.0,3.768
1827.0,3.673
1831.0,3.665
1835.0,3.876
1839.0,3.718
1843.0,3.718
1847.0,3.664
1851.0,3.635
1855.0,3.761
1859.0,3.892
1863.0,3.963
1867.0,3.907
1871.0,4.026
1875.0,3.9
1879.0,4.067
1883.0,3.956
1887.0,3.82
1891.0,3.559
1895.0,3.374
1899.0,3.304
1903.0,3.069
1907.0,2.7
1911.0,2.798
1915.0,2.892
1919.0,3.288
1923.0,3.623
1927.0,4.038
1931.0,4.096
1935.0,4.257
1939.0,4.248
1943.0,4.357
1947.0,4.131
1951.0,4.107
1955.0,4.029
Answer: 1879.0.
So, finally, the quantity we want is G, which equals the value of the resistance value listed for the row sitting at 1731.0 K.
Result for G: 4.12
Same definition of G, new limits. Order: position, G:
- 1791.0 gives 4.108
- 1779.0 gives 4.078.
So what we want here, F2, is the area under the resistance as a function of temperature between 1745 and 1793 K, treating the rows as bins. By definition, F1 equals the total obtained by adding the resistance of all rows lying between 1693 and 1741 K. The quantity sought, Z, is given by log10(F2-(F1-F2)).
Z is 2.55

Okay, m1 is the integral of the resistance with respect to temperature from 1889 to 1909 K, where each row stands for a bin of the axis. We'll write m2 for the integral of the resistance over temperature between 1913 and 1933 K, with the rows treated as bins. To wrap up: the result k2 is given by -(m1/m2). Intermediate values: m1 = 64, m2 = 72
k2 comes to -0.89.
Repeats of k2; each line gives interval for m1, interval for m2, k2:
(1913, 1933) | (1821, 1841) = -0.96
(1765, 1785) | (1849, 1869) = -1.10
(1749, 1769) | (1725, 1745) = -1.03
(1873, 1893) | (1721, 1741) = -0.93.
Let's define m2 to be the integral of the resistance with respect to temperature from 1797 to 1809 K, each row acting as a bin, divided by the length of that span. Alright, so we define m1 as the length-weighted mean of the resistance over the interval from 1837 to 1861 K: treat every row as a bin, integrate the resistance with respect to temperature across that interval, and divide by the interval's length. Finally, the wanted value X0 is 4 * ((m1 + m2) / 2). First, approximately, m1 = 3.73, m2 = 4.11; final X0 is 15.7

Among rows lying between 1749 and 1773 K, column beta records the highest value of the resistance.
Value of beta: 4.397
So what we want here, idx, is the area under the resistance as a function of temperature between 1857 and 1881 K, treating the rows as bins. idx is 95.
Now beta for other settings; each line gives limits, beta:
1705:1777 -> 4.478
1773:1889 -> 4.259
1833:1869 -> 3.963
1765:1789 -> 4.397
